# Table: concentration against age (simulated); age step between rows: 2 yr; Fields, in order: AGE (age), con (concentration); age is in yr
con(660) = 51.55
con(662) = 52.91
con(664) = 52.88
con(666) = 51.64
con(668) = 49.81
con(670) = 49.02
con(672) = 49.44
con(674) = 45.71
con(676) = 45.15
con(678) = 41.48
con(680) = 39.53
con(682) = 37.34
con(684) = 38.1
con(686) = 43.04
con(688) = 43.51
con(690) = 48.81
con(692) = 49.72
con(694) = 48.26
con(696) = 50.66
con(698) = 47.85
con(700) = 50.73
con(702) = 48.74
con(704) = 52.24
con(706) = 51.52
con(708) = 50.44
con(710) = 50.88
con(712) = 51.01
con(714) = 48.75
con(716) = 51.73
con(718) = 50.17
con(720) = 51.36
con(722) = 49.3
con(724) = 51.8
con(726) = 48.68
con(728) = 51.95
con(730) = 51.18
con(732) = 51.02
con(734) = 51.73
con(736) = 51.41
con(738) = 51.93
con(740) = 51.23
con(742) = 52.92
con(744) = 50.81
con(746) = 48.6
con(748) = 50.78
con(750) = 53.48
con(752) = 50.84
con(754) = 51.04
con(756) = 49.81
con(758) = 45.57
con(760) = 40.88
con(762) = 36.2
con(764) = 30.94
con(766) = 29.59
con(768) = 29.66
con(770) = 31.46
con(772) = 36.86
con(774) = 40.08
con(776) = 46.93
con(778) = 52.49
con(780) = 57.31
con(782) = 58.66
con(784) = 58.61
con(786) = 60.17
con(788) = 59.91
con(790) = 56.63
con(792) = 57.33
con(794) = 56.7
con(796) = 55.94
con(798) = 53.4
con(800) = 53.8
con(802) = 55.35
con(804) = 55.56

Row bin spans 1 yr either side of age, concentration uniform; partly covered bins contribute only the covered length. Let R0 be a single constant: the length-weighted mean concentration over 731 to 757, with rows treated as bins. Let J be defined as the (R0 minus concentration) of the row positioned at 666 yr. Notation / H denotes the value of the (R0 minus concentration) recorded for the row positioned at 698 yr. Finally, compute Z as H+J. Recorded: 3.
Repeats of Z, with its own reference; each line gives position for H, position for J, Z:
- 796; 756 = -3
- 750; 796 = -7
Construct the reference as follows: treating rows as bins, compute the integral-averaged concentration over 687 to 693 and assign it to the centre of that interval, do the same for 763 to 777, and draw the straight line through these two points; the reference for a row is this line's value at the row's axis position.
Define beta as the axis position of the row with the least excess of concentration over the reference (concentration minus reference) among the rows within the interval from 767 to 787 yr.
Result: 768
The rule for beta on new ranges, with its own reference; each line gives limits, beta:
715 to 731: 726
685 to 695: 686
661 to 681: 680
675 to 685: 682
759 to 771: 766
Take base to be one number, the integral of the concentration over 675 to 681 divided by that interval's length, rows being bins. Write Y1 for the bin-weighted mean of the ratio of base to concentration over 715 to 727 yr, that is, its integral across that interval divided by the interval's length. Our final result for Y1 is 0.83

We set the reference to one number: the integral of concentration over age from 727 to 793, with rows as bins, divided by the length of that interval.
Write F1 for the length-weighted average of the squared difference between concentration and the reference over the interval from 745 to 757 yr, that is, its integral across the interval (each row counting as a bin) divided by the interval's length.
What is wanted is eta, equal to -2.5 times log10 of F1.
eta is -2.2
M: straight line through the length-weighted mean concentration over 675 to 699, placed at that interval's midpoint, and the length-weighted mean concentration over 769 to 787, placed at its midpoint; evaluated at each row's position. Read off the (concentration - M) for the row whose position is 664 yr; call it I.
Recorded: 9.6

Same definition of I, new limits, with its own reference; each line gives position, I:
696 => 5.7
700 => 5.6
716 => 5.8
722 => 3.0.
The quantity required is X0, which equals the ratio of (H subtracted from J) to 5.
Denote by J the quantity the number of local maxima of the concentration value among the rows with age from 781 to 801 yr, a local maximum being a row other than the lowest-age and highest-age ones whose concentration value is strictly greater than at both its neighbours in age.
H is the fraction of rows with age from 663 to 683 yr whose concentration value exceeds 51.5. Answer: 0.36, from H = 0.2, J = 2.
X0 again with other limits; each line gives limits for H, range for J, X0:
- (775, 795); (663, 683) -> 0.02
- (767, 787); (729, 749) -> 0.50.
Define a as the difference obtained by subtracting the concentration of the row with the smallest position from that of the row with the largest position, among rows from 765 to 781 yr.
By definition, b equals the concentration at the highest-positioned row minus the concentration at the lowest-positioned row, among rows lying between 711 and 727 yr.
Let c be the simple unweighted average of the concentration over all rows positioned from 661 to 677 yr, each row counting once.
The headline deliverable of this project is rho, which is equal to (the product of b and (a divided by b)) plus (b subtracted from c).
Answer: 80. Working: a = 28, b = -2.3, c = 49.6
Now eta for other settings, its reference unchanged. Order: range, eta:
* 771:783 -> -4.6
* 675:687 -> -4.6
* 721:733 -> -2.0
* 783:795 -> -5.0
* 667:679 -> -2.7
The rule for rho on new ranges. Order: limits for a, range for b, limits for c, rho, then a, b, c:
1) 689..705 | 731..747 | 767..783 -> 50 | 3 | -2.4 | 44.2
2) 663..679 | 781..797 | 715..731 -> 42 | -11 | -2.7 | 50.8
